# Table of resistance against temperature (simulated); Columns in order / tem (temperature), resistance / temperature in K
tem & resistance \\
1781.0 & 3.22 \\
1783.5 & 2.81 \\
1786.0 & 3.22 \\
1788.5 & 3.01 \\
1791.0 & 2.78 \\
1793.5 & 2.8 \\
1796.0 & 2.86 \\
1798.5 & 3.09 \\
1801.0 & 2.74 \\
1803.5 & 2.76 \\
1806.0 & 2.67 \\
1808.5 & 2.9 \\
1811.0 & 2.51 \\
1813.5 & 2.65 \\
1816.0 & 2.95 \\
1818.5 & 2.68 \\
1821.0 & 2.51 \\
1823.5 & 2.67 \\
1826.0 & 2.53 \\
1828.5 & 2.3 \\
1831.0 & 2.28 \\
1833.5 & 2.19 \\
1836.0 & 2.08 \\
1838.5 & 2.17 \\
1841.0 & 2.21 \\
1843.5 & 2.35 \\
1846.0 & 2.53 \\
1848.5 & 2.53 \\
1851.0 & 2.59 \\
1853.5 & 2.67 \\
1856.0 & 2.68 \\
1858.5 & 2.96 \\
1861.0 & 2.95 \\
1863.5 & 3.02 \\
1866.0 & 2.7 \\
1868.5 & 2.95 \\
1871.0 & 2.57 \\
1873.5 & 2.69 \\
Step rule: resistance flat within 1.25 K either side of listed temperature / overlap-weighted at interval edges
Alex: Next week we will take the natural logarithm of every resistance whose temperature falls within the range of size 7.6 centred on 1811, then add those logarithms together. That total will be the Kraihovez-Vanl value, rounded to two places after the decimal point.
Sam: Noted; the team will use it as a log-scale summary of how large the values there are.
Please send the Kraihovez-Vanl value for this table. 2.96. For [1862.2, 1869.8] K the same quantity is 3.18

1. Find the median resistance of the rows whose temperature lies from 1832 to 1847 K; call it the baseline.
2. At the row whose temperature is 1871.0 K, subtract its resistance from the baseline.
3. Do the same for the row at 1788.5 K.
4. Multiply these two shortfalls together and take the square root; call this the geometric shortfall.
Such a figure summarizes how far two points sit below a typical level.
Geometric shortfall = 0.55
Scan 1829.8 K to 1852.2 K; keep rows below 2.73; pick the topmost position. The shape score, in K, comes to 1851.0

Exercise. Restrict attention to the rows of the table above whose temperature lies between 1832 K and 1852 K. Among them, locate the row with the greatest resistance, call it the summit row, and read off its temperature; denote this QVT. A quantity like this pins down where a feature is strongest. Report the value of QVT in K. 1851.0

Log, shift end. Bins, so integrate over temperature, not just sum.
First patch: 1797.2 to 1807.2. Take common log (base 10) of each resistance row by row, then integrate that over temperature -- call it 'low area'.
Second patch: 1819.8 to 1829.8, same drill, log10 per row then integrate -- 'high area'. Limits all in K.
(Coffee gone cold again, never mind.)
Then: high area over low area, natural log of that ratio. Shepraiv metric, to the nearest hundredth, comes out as -0.12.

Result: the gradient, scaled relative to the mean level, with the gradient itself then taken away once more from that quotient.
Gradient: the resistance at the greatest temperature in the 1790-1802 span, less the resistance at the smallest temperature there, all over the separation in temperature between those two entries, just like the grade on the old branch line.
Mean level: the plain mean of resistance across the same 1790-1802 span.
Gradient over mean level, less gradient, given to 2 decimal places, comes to 0.00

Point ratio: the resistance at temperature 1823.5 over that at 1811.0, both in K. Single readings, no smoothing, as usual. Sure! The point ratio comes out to 1.06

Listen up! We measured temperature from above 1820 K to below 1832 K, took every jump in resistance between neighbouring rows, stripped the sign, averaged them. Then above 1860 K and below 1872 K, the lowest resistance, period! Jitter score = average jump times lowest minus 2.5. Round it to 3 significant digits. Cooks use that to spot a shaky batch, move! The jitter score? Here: -2.15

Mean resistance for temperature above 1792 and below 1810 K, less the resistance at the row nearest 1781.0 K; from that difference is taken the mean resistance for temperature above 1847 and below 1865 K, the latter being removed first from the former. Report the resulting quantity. -3.2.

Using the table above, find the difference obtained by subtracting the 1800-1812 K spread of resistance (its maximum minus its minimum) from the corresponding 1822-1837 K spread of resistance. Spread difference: 0.20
